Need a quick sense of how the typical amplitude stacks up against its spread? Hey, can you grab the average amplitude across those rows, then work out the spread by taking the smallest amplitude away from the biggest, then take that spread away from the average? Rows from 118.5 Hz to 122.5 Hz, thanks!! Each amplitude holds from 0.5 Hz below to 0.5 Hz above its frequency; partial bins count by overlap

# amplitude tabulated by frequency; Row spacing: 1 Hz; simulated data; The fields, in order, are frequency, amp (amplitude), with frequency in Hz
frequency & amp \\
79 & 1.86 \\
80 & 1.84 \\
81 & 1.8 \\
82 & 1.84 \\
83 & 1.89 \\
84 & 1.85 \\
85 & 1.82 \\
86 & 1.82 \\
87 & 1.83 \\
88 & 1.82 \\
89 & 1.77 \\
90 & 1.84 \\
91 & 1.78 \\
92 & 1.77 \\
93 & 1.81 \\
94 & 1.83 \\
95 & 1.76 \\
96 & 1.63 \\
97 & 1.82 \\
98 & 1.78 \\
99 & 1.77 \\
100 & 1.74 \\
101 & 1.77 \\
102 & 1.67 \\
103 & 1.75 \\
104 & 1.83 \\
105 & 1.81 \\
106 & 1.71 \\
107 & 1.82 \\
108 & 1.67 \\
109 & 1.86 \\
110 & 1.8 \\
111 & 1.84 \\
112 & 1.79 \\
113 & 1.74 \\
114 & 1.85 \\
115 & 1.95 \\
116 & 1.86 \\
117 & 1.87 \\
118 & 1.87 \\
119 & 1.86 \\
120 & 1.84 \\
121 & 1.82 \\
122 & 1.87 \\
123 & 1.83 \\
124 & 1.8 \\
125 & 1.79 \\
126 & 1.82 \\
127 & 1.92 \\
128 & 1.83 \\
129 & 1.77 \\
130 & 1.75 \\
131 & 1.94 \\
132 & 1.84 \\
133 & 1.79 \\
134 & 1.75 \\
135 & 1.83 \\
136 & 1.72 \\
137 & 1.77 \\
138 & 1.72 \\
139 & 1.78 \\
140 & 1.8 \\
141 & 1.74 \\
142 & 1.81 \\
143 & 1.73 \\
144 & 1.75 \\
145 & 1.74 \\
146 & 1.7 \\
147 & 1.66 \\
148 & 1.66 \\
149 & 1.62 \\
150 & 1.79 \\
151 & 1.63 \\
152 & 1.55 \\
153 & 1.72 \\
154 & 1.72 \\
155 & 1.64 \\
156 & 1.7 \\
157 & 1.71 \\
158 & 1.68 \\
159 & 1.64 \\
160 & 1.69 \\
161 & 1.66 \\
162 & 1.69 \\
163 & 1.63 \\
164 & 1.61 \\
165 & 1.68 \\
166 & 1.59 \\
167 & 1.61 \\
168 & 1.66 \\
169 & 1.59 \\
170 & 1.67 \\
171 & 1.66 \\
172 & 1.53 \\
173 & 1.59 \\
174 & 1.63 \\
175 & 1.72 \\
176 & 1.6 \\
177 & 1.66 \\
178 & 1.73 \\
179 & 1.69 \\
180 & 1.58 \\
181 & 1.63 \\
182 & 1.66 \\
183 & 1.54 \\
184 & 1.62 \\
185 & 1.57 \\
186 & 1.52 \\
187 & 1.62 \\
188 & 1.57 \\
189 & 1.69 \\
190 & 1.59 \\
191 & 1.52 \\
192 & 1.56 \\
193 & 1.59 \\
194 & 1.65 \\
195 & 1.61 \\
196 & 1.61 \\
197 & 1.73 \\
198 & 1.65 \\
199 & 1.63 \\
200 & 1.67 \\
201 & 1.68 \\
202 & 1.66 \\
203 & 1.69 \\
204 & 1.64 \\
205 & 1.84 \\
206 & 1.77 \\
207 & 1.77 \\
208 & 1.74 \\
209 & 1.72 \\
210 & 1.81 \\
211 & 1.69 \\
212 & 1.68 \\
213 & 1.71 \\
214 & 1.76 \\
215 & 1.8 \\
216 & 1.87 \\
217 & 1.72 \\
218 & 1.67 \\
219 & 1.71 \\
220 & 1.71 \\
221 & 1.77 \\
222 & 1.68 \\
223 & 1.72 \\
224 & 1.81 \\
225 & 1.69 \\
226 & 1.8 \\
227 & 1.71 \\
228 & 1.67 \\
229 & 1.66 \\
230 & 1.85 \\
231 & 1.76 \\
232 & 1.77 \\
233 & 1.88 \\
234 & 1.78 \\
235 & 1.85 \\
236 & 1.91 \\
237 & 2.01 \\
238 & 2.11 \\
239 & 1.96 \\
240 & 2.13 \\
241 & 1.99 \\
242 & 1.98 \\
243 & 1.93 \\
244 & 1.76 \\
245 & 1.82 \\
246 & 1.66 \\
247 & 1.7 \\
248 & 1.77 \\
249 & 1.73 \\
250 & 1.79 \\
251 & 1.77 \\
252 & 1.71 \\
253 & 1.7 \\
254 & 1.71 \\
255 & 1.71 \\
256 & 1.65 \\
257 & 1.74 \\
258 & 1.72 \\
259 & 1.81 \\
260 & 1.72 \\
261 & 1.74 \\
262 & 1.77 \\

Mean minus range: 1.80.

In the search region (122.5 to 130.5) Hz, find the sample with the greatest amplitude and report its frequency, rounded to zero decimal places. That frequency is 127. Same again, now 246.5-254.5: 250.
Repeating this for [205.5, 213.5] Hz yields 210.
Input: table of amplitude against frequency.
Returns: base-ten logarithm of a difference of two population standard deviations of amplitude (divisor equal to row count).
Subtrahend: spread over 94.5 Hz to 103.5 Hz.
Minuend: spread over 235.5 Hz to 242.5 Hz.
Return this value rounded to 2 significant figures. -1.7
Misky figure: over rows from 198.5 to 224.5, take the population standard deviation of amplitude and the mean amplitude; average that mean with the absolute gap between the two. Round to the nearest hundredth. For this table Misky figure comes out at 1.70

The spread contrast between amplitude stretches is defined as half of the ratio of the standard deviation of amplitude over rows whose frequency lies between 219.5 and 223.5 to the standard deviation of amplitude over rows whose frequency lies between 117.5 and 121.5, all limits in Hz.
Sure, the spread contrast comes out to 0.8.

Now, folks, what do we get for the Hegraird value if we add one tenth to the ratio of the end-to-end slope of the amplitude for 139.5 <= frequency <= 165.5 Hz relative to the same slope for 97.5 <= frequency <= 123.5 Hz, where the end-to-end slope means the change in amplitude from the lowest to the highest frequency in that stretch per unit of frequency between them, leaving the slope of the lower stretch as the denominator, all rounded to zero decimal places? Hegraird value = -2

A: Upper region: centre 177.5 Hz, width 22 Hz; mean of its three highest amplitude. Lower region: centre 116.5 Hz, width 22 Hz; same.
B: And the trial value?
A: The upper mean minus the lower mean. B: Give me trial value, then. -0.20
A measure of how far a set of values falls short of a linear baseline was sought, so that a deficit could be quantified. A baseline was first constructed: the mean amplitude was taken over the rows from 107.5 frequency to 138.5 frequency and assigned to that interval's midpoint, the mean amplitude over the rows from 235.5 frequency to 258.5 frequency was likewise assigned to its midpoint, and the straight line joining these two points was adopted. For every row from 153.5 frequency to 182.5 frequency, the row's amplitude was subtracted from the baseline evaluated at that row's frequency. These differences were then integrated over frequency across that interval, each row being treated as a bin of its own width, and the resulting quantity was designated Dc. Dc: 4.9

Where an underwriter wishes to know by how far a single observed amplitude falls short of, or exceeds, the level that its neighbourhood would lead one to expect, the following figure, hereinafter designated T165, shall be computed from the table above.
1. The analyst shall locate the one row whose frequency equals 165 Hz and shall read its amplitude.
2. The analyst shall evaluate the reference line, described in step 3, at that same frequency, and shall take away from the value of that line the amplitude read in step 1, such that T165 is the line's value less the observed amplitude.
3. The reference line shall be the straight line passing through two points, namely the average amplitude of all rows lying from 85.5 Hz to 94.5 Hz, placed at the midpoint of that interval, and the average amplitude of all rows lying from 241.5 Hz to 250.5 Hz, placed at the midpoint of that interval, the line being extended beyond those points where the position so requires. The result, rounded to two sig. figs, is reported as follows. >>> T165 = 0.12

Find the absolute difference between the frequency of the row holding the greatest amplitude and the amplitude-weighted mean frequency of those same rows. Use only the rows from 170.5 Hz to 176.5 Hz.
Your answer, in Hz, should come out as 1.5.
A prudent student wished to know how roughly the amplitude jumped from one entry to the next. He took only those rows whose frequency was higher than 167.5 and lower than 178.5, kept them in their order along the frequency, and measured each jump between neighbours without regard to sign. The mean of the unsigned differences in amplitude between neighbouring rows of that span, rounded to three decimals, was 0.073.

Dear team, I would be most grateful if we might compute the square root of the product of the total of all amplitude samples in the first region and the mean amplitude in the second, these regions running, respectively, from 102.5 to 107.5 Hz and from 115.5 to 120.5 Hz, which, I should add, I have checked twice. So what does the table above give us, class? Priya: 4.07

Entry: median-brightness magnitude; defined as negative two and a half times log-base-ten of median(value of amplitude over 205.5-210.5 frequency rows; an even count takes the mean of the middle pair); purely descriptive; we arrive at -0.62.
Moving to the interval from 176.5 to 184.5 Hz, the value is -0.54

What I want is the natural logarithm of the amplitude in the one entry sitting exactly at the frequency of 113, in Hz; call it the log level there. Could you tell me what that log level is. 0.55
